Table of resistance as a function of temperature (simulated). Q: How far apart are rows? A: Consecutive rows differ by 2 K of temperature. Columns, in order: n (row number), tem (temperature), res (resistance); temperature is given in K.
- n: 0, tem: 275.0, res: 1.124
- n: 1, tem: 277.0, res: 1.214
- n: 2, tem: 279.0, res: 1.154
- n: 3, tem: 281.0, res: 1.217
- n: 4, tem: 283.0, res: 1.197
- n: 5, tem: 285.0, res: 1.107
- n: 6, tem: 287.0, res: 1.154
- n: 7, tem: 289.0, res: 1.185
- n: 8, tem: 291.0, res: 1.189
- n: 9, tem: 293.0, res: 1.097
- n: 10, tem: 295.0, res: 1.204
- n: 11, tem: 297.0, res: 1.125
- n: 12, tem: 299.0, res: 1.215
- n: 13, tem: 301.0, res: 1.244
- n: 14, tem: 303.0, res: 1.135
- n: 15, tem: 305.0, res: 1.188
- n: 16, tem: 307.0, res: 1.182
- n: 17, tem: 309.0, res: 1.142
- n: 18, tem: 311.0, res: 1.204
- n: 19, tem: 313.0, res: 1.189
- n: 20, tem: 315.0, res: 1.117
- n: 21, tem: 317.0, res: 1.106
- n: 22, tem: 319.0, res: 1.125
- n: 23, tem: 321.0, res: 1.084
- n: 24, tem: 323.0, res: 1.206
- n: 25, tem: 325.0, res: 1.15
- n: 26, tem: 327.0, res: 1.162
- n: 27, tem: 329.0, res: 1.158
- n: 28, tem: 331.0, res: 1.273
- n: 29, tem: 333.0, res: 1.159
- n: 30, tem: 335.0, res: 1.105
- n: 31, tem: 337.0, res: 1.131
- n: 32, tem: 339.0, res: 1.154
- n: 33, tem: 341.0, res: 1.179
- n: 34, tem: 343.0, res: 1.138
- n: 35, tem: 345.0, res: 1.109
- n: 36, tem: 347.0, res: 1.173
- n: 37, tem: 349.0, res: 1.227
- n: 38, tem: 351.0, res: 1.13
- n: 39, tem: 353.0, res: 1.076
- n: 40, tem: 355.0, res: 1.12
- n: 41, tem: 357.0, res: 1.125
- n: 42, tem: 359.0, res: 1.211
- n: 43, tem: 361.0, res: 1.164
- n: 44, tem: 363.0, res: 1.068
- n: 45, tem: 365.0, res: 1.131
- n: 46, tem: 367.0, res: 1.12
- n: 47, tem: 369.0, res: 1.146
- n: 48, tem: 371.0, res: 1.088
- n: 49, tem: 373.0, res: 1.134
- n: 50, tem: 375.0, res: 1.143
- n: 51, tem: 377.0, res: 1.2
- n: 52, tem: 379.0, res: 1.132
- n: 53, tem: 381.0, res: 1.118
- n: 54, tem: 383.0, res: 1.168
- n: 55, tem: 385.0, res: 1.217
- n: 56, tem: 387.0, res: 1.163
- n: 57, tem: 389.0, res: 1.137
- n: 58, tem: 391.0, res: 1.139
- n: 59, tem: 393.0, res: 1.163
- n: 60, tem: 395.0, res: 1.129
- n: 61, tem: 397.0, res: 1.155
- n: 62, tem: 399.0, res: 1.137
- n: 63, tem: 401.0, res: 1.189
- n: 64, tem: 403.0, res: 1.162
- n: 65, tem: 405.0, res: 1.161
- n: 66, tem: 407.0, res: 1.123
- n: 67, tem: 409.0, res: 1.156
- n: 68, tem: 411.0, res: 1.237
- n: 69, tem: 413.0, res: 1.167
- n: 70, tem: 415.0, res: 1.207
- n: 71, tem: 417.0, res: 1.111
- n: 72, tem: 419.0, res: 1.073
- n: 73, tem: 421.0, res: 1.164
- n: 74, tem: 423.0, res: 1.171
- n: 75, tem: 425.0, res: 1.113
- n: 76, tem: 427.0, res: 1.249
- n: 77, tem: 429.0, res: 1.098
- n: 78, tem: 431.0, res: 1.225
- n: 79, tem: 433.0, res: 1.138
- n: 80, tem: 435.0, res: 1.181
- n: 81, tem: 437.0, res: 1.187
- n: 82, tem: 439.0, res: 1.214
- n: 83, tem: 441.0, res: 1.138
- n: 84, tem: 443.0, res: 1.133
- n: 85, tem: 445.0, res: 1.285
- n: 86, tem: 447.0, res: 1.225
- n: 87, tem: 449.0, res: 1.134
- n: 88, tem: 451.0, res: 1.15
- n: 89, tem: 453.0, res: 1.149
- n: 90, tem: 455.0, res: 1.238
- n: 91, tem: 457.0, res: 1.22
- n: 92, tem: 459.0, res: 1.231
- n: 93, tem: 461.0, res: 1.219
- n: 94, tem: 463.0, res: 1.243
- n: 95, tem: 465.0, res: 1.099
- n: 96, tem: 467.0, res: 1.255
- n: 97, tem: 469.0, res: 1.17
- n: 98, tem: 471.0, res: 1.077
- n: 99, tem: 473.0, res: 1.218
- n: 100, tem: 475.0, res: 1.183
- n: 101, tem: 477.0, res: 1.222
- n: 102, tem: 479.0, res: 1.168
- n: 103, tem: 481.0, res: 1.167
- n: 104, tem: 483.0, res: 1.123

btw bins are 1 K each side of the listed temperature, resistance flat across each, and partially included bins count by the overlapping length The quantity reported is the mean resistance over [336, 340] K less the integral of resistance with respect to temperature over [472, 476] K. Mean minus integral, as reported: -3.66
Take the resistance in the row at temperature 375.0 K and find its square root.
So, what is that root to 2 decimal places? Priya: 1.07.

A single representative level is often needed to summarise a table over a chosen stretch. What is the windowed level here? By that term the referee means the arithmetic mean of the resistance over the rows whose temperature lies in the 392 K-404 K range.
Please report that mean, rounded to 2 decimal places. 1.16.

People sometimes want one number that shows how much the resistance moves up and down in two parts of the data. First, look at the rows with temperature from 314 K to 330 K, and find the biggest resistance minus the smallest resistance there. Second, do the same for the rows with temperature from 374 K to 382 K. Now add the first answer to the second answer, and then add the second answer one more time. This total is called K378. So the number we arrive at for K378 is 0.29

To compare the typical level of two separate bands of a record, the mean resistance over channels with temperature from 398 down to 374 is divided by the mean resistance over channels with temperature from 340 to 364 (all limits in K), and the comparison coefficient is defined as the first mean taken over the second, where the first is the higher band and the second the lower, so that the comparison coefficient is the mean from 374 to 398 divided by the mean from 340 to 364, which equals 1.01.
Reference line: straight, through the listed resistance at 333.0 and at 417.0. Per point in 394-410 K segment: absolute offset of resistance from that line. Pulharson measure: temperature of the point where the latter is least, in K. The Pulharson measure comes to 395.0 K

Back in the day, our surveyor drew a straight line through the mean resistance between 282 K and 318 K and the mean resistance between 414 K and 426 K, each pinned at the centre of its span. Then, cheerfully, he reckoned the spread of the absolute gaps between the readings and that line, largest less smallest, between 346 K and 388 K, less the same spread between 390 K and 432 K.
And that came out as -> -0.02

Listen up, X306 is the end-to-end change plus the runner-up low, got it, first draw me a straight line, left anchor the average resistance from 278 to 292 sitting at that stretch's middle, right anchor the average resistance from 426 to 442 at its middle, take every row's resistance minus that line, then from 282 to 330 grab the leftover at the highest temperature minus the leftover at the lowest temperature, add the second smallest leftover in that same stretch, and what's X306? -0.116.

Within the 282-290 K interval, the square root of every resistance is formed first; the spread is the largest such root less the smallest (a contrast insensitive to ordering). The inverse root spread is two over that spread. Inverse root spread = 48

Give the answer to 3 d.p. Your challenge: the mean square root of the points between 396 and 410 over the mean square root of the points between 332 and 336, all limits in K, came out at 1.010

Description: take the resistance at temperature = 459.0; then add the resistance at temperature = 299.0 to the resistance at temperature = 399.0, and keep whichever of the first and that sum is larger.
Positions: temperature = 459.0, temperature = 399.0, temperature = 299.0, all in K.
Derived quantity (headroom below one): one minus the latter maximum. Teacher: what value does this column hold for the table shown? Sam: -1.35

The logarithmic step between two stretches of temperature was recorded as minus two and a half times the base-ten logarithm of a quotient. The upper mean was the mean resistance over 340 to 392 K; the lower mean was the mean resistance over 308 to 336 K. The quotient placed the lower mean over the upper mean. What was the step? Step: -0.011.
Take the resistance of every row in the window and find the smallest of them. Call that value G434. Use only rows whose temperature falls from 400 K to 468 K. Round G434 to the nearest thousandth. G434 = 1.073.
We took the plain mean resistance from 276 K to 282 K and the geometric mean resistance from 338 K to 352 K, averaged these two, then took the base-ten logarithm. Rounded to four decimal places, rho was 0.0706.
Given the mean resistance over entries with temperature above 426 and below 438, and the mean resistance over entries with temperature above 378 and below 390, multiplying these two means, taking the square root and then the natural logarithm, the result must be 0.155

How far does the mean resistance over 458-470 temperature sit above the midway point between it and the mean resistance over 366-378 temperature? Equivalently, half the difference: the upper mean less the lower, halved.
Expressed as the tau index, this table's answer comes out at 0.032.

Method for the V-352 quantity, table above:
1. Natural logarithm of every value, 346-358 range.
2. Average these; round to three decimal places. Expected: 0.132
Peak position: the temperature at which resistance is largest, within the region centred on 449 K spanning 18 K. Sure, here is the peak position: 445.0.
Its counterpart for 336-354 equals 349.0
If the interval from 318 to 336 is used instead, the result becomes 331.0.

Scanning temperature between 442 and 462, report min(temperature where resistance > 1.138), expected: 445.0 K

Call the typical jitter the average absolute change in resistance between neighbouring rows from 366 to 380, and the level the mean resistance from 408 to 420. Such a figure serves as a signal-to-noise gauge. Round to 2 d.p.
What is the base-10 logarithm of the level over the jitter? 1.42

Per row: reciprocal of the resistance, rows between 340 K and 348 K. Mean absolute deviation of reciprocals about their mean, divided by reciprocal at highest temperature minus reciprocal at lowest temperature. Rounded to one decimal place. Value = 4.6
